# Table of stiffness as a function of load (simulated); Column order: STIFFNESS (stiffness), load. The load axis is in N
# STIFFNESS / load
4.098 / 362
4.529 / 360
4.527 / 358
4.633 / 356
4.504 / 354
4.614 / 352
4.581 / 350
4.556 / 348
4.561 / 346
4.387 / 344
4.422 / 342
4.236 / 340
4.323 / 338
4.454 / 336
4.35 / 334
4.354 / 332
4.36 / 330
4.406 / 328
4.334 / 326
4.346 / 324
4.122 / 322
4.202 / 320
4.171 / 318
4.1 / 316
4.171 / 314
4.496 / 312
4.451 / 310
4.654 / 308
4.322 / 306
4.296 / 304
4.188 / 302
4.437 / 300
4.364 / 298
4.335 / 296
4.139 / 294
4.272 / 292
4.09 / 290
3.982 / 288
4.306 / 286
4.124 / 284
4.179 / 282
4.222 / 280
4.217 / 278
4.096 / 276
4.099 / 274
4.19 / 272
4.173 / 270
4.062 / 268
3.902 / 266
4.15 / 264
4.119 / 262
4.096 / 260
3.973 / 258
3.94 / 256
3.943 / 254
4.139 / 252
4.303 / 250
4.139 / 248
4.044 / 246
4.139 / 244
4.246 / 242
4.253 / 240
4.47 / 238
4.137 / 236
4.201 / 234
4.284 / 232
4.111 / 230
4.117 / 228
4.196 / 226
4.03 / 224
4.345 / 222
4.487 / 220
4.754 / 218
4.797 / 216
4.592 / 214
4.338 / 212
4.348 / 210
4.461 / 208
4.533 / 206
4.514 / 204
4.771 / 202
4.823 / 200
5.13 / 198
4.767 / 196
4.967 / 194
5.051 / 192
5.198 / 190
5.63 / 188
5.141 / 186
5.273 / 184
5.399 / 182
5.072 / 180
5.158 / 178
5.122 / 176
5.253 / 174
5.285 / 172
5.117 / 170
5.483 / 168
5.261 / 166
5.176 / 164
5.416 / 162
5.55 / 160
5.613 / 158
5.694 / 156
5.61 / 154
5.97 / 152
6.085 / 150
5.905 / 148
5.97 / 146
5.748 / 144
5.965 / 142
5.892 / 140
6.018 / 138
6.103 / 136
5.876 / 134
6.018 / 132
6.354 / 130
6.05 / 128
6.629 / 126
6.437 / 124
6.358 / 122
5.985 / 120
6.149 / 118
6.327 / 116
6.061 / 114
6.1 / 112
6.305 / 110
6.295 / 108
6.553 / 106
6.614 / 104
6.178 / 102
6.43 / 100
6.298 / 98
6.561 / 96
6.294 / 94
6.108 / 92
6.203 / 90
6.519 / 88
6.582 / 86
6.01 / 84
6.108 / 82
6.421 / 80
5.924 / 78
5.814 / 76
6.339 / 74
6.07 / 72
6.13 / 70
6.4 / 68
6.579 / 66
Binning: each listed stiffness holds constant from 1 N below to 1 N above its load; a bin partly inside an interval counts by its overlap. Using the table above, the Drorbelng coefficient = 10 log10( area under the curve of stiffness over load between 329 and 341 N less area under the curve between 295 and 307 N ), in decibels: -5.7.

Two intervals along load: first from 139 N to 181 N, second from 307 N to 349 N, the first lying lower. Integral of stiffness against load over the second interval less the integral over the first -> -50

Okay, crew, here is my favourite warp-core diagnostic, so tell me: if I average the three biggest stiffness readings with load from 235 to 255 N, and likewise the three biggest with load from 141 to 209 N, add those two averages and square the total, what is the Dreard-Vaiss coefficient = 107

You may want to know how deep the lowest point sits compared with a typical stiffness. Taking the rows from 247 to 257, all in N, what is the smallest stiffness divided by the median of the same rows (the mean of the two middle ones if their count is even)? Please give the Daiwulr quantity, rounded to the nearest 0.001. 0.952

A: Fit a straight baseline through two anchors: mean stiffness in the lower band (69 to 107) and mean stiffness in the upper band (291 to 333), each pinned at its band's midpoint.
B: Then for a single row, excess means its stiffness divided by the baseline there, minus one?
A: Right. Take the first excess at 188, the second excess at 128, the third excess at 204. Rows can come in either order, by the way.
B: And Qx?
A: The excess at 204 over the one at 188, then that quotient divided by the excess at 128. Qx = -150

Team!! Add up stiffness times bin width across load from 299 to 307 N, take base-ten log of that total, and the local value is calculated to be 1.54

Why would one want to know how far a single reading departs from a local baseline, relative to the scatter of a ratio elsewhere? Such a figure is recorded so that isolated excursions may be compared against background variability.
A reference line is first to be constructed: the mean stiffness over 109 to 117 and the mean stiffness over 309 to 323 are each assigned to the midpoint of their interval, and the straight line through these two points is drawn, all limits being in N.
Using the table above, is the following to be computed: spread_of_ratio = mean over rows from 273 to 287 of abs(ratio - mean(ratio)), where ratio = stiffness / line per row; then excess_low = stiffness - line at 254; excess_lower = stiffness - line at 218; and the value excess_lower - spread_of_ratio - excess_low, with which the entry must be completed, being 0.45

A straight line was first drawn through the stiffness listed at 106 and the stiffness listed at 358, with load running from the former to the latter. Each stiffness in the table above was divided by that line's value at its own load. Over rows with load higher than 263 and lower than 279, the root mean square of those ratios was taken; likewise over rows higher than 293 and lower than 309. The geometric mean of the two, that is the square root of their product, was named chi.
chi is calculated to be 0.828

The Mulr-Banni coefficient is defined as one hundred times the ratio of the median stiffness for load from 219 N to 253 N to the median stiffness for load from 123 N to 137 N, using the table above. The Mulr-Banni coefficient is 69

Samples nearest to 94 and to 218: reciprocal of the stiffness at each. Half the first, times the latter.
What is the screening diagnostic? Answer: 0.017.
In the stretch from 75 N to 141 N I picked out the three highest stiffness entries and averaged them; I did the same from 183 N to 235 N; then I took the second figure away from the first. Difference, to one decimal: 1.2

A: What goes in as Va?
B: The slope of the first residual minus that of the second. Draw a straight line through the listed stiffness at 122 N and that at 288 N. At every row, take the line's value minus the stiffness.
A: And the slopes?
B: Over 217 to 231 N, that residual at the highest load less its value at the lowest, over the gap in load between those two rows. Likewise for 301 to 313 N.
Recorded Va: 0.08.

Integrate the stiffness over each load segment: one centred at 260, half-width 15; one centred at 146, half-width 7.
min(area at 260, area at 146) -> 83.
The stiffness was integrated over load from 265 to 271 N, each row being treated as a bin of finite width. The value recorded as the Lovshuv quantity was 24.3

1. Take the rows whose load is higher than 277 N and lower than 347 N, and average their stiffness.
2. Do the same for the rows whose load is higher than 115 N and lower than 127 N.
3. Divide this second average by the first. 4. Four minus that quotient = 2.53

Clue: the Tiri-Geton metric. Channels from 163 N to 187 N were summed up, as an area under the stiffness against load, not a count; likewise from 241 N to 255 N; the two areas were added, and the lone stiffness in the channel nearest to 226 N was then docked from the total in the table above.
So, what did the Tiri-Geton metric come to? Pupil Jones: 179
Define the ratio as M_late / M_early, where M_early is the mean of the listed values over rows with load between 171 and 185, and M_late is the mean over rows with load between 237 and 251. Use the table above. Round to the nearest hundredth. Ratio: 0.81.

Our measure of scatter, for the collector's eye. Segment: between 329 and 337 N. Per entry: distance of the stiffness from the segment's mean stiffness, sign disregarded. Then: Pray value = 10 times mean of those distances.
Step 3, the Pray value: 0.4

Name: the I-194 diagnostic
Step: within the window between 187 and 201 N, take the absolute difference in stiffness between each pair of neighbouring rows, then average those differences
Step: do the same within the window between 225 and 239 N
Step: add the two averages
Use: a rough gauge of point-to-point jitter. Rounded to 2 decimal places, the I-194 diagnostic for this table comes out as 0.38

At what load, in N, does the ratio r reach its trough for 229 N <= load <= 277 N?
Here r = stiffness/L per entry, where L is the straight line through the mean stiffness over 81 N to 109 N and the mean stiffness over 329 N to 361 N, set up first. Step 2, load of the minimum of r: 254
